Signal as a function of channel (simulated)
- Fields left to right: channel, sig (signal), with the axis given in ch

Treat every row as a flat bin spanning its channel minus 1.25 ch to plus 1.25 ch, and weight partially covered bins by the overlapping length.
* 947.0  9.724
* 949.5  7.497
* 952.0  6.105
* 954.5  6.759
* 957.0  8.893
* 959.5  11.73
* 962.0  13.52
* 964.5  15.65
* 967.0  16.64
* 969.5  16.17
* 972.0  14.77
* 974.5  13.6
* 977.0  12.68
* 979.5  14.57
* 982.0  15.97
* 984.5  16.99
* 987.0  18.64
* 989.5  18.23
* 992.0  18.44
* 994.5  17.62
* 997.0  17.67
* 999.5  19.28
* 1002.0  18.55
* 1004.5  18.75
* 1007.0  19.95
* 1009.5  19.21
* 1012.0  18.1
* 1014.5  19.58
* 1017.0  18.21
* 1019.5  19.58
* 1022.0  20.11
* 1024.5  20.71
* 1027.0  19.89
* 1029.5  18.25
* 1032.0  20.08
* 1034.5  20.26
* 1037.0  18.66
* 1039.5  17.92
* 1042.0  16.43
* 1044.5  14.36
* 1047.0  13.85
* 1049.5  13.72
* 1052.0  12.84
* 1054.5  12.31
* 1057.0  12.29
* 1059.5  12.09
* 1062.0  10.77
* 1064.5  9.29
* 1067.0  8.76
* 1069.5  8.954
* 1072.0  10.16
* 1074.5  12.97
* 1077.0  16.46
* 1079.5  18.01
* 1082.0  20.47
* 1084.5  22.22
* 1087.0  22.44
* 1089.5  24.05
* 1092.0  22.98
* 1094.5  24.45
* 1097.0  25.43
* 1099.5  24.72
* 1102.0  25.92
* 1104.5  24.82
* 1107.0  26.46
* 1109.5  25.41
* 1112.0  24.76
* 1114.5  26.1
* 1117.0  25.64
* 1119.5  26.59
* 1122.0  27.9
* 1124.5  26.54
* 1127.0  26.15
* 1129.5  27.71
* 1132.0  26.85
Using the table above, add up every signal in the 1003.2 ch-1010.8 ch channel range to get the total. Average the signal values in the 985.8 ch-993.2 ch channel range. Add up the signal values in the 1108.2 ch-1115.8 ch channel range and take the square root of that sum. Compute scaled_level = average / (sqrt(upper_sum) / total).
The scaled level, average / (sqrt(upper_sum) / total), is 122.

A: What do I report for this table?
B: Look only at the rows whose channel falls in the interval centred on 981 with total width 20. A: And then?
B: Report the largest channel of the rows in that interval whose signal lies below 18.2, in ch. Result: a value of 984.5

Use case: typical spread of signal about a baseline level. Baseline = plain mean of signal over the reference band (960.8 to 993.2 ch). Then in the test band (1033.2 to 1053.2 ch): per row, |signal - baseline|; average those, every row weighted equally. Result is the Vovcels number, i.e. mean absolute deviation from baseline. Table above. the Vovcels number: 2.3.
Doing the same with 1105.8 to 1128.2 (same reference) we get 10.3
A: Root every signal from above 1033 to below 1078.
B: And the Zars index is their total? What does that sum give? 66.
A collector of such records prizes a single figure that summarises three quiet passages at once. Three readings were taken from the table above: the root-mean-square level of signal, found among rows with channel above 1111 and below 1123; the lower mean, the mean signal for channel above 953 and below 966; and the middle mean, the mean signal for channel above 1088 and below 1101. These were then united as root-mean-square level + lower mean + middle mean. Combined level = 62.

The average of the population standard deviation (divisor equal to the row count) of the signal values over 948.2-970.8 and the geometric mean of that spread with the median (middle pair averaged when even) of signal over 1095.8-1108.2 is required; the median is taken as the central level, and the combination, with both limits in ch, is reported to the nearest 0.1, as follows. 7.0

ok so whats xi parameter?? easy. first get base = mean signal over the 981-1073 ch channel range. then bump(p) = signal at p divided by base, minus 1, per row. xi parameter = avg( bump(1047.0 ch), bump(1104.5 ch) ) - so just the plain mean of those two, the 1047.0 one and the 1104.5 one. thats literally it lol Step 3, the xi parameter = 0.18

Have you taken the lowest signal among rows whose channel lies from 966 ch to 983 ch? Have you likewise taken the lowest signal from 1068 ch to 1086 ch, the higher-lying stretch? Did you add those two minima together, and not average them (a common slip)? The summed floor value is 22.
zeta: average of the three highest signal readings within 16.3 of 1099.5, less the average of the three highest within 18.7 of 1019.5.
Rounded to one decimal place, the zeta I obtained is 5.8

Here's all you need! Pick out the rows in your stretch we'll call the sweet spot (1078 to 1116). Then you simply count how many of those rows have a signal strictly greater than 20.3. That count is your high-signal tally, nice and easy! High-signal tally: 14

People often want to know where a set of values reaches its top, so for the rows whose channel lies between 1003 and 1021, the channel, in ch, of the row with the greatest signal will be 1007.0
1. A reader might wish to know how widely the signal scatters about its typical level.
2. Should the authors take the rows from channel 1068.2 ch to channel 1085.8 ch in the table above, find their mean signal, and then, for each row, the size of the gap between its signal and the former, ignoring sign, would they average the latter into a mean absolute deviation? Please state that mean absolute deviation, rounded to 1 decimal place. 4.2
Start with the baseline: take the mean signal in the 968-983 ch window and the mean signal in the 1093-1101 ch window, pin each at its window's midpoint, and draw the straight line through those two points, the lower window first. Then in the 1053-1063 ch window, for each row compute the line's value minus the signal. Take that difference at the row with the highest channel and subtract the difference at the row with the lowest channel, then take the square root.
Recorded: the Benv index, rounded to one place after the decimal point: 1.5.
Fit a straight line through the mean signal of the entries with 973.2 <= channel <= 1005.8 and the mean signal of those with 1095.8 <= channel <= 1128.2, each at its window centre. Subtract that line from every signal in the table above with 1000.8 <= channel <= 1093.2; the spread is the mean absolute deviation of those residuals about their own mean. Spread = 4.4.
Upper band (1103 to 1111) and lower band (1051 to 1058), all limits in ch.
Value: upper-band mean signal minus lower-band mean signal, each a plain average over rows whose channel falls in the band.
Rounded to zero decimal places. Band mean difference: 13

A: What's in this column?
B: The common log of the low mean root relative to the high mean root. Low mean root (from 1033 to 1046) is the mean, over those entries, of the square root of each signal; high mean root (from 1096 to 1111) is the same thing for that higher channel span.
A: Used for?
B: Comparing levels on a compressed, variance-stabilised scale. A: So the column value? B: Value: -0.082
